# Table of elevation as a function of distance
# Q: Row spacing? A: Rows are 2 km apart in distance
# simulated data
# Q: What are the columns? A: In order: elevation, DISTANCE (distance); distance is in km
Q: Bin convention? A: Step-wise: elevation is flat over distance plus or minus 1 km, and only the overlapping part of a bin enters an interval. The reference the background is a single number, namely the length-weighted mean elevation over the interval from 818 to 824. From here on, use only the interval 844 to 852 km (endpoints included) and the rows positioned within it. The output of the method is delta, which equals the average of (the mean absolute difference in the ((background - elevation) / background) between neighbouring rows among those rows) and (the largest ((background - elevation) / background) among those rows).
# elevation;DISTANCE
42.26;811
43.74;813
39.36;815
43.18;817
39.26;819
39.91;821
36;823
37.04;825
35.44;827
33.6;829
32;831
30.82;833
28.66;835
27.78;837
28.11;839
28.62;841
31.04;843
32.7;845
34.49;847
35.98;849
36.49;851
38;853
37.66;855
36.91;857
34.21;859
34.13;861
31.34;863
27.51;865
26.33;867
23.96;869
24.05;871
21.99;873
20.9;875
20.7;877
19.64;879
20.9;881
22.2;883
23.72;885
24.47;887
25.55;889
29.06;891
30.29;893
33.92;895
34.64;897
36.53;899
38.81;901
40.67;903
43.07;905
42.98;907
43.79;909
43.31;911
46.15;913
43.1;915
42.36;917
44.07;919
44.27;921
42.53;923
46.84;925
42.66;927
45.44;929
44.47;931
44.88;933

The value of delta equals 0.09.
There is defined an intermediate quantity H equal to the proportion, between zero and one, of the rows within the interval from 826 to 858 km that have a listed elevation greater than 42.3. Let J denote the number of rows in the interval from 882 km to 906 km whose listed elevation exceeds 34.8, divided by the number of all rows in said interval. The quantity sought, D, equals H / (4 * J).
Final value 0.00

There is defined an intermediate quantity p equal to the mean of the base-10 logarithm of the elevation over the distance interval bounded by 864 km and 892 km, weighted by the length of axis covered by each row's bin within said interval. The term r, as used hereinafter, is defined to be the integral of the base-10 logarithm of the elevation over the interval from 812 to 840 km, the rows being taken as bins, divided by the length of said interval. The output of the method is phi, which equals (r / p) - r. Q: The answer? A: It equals -0.42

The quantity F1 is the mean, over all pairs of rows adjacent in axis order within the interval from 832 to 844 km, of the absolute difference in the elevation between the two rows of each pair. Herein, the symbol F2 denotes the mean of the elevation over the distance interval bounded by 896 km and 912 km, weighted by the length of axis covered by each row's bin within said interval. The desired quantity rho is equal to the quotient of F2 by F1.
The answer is 32.1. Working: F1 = 1.3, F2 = 40.5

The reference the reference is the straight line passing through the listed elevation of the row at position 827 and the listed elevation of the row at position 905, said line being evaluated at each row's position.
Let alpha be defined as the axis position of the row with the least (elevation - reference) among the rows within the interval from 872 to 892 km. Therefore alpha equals 879 km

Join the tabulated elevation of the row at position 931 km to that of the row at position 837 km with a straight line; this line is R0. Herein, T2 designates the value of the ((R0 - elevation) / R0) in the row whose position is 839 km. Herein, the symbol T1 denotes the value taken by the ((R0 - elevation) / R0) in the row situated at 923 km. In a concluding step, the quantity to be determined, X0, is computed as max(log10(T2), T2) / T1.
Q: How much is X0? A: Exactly 0.1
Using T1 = 0.01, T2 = 0.00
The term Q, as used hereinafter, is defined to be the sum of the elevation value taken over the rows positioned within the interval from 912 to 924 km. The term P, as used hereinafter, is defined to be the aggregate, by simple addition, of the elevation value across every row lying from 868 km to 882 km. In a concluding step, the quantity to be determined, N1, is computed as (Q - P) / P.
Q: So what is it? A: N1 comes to 0.73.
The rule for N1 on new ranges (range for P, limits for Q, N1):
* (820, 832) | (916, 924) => -0.19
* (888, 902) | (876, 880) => -0.82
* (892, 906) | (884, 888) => -0.81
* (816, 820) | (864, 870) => -0.06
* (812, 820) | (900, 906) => -0.26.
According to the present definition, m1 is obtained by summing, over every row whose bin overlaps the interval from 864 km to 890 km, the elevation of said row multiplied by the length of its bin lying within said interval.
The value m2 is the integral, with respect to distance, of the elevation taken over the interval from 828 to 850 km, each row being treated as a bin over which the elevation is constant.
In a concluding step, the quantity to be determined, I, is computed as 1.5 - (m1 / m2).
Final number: 0.6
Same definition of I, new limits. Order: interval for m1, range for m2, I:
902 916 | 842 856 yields 0.3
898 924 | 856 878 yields -0.3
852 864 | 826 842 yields 0.6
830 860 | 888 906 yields -0.1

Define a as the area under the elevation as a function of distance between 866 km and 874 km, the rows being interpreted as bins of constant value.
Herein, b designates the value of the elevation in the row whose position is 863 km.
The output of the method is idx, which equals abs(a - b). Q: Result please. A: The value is 161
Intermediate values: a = 193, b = 31.34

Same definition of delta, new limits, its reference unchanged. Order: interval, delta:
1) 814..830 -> 0.09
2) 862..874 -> 0.24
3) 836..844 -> 0.15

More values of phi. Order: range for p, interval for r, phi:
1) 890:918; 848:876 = -0.55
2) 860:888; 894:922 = -0.45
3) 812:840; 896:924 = -0.57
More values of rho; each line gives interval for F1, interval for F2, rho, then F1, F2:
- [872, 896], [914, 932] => 29.1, 1.5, 44.0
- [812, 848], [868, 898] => 12.6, 2.0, 25.1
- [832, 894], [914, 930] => 31.0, 1.4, 43.9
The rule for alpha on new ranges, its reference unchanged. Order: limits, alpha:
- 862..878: 877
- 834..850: 837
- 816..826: 823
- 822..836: 835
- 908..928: 927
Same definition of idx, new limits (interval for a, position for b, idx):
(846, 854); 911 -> 247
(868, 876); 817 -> 139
